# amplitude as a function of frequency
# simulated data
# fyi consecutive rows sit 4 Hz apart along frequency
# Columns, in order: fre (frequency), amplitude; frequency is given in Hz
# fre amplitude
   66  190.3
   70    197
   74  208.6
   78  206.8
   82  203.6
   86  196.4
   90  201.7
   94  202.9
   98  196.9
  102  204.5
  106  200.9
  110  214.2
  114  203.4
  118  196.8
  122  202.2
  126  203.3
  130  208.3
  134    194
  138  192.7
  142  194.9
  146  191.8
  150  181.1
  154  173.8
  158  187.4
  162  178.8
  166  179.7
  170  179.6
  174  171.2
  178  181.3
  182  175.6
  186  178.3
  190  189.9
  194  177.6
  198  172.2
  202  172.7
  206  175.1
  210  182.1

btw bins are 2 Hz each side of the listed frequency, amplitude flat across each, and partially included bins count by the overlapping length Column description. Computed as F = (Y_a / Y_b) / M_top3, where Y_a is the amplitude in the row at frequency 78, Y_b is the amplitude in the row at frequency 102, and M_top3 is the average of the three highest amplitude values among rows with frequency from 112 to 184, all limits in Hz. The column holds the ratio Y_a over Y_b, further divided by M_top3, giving 0.0049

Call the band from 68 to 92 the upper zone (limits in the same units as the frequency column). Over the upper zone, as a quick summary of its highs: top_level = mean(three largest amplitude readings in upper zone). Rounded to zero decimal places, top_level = 206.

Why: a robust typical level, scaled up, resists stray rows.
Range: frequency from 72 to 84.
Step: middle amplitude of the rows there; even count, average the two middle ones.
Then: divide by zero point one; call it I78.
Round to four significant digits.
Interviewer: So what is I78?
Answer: 2068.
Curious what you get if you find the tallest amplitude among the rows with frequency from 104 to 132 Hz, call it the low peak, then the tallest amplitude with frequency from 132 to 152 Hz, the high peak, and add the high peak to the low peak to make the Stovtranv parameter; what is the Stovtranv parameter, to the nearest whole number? 409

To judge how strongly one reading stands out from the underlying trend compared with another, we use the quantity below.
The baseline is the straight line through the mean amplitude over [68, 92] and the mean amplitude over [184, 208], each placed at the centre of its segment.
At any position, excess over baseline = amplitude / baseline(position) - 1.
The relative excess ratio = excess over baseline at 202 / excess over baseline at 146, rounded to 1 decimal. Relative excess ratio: -1.1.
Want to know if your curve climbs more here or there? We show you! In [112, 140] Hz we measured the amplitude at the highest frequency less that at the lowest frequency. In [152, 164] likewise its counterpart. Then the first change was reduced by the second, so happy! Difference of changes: -16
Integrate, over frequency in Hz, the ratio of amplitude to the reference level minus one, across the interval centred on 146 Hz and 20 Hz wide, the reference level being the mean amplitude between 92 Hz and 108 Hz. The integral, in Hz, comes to -1.4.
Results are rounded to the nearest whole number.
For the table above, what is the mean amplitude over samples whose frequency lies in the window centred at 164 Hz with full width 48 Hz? 181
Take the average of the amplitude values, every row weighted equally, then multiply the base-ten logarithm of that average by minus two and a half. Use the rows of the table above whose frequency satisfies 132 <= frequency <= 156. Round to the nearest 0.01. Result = -5.69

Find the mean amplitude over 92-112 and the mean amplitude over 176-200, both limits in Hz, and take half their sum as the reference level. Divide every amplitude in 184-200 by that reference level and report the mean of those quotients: 0.94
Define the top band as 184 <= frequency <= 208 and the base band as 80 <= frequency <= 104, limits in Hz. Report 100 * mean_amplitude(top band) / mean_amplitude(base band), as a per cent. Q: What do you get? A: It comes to 88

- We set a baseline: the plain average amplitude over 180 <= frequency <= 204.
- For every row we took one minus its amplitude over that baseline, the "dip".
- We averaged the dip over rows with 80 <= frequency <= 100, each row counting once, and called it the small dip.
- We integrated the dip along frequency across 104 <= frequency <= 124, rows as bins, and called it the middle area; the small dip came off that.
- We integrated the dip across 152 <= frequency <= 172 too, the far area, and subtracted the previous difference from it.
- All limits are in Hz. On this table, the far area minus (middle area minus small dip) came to 2.5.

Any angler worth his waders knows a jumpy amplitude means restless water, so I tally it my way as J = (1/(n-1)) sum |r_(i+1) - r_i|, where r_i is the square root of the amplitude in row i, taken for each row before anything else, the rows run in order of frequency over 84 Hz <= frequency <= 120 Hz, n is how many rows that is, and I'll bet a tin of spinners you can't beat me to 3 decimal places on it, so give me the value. 0.238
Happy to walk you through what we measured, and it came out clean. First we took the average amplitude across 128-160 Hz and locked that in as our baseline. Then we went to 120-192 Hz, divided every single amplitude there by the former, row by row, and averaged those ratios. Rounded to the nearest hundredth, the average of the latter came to 0.98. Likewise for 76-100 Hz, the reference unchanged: 1.06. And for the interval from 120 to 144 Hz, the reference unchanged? 1.05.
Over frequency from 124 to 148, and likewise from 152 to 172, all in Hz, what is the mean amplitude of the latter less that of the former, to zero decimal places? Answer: -18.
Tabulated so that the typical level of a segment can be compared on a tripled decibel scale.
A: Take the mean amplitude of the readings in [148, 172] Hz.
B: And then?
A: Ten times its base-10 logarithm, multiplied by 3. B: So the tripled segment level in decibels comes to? 67.66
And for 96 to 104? 69.08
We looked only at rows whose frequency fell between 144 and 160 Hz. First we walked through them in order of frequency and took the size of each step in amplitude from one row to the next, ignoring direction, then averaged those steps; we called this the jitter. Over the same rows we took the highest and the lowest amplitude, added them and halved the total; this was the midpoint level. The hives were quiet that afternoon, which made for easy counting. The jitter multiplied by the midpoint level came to 1925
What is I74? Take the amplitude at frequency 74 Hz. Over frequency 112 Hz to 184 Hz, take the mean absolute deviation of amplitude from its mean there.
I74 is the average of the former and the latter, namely 109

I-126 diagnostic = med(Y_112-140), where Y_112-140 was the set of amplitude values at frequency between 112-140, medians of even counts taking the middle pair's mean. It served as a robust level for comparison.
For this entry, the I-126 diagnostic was 202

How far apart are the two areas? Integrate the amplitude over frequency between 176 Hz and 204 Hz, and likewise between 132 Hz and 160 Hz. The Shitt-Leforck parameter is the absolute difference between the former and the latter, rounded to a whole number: 272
